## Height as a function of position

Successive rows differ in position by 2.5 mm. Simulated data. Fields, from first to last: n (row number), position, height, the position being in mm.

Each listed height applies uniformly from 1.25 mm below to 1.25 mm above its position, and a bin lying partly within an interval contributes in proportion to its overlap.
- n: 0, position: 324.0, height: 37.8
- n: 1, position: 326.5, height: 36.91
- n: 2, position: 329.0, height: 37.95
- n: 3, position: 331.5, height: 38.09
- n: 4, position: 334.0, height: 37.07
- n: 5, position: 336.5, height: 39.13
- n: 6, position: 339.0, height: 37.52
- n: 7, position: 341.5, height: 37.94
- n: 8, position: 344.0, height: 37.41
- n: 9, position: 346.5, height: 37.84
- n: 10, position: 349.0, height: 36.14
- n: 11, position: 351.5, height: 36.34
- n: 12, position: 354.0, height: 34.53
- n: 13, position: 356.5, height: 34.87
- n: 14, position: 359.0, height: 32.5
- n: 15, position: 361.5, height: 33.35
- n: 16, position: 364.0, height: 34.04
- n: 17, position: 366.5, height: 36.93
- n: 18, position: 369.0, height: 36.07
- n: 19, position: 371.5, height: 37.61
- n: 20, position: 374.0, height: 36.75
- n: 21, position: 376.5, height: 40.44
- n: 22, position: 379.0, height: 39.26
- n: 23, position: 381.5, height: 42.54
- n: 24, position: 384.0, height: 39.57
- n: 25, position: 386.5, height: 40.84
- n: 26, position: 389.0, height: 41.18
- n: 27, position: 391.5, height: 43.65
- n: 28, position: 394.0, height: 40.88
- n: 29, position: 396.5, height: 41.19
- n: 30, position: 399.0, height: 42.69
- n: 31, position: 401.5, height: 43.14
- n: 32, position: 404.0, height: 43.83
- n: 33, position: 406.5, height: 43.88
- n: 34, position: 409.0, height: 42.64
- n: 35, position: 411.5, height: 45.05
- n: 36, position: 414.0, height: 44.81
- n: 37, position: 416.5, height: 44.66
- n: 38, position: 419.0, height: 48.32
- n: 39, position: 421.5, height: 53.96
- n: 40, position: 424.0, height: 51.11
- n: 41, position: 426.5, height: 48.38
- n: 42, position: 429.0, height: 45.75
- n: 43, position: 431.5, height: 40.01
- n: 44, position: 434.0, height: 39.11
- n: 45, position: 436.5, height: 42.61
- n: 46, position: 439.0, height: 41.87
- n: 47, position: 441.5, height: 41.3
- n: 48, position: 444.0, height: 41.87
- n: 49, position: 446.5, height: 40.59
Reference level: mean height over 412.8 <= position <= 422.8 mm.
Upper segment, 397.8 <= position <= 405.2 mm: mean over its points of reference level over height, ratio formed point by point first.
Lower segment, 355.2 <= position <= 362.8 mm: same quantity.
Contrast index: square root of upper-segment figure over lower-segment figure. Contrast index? 0.88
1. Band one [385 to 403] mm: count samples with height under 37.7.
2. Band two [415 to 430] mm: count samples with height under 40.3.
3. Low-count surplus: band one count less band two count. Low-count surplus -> 0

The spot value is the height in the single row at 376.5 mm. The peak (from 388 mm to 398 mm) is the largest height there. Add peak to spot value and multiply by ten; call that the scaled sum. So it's 841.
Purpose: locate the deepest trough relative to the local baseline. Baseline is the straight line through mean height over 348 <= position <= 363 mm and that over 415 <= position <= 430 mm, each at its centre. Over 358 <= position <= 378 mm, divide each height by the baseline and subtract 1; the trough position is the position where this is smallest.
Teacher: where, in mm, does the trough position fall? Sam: 359.0 mm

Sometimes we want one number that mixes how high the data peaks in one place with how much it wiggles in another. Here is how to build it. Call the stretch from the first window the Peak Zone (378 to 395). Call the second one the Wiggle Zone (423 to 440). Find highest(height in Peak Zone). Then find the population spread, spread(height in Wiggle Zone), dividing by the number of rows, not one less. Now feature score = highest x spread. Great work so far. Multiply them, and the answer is 180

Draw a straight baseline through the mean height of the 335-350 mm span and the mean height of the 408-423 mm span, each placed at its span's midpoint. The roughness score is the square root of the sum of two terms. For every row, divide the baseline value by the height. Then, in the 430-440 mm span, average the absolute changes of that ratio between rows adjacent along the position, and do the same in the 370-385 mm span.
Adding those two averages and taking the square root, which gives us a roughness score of 0.34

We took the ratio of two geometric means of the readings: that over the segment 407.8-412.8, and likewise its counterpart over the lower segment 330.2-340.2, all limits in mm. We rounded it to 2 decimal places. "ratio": 1.16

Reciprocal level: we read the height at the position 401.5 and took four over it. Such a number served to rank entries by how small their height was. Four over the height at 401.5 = 0.093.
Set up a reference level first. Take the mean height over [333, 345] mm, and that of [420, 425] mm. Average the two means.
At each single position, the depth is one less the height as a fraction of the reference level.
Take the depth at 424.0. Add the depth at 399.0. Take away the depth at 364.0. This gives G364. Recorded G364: -0.32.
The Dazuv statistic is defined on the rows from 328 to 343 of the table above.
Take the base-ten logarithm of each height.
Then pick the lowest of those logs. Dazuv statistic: 1.57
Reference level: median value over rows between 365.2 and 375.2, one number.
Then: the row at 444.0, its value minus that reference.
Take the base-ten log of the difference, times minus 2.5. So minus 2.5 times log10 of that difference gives -1.8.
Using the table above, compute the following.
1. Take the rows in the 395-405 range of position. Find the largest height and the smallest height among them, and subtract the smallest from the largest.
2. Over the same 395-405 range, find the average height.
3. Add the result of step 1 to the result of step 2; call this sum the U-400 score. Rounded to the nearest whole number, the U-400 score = 45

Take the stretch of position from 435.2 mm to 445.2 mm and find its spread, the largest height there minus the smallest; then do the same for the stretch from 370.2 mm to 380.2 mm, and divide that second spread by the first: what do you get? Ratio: 2.8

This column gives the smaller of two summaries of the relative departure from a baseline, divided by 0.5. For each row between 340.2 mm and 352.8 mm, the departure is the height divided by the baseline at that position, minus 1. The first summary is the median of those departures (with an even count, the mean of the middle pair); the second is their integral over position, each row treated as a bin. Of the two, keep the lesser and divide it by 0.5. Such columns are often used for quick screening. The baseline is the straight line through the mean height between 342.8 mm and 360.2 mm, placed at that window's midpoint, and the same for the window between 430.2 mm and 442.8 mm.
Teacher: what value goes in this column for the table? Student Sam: 0.13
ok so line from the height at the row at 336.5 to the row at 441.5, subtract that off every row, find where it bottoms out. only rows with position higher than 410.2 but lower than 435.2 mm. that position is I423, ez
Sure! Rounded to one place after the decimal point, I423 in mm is 434.0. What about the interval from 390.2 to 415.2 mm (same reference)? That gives 394.0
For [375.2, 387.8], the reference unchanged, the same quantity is 379.0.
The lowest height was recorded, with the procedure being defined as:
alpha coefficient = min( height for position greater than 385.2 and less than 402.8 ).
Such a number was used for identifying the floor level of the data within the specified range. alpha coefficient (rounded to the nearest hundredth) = 40.84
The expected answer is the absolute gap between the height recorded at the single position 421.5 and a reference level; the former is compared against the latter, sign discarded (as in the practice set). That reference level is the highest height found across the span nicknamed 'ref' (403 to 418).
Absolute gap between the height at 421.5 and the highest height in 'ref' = 8.9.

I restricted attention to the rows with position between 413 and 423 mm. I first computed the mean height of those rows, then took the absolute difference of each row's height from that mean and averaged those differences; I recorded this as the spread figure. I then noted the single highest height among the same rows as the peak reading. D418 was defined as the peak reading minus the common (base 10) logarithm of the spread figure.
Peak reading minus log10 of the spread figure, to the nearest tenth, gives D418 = 53.5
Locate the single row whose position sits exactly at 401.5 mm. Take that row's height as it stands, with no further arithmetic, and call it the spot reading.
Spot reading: 43.14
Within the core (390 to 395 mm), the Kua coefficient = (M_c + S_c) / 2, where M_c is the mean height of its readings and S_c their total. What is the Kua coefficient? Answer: 63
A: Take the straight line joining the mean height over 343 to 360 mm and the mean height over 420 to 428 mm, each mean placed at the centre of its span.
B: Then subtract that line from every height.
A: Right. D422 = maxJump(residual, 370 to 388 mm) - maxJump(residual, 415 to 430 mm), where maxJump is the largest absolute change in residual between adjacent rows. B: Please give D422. -1.6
